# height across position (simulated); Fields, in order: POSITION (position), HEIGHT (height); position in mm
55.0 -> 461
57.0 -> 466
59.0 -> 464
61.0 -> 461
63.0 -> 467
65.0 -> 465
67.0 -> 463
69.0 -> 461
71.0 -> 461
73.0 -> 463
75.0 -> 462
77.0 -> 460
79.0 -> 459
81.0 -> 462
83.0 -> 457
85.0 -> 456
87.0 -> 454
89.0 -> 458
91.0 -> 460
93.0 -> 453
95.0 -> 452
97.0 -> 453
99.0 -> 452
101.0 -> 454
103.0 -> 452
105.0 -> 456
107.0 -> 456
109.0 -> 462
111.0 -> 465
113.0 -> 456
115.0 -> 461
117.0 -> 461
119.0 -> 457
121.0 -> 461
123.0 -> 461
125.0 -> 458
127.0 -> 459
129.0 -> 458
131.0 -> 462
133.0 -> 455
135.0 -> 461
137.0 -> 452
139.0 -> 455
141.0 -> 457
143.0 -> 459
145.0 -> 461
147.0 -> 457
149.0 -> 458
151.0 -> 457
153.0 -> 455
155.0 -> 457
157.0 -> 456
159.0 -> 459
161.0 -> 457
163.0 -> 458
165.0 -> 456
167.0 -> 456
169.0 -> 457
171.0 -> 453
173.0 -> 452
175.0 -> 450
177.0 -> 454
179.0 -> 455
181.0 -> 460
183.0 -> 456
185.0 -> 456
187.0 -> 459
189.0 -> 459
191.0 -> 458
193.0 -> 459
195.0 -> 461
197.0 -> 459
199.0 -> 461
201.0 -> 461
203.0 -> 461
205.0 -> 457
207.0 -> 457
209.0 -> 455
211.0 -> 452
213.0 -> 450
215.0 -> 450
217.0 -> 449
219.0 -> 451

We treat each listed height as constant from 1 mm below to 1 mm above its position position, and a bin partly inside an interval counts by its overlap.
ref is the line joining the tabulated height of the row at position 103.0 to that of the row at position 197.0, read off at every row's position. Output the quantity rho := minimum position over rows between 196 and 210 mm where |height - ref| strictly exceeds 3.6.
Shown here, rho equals 209.0 mm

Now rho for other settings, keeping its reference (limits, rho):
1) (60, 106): 61.0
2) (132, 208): 135.0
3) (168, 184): 171.0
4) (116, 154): 117.0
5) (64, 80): 65.0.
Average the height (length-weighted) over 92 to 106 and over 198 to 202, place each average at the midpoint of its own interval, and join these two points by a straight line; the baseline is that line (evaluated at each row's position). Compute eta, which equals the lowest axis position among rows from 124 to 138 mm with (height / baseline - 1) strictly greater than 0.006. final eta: 125.0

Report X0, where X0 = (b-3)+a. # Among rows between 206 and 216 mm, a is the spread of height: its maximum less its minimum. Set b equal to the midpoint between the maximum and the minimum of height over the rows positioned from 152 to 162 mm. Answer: 461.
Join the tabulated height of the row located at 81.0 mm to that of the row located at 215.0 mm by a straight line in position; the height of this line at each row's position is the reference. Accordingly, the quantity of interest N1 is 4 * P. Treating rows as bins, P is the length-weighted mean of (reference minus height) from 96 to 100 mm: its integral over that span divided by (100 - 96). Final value 32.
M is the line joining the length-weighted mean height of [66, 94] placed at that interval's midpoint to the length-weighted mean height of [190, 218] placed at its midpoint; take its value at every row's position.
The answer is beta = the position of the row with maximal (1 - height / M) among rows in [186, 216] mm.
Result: 213.0 mm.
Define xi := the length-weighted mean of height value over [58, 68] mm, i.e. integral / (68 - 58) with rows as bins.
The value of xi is 464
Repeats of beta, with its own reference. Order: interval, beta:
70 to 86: 85.0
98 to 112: 99.0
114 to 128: 119.0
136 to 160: 137.0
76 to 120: 95.0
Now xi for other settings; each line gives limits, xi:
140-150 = 458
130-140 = 457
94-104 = 453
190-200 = 460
